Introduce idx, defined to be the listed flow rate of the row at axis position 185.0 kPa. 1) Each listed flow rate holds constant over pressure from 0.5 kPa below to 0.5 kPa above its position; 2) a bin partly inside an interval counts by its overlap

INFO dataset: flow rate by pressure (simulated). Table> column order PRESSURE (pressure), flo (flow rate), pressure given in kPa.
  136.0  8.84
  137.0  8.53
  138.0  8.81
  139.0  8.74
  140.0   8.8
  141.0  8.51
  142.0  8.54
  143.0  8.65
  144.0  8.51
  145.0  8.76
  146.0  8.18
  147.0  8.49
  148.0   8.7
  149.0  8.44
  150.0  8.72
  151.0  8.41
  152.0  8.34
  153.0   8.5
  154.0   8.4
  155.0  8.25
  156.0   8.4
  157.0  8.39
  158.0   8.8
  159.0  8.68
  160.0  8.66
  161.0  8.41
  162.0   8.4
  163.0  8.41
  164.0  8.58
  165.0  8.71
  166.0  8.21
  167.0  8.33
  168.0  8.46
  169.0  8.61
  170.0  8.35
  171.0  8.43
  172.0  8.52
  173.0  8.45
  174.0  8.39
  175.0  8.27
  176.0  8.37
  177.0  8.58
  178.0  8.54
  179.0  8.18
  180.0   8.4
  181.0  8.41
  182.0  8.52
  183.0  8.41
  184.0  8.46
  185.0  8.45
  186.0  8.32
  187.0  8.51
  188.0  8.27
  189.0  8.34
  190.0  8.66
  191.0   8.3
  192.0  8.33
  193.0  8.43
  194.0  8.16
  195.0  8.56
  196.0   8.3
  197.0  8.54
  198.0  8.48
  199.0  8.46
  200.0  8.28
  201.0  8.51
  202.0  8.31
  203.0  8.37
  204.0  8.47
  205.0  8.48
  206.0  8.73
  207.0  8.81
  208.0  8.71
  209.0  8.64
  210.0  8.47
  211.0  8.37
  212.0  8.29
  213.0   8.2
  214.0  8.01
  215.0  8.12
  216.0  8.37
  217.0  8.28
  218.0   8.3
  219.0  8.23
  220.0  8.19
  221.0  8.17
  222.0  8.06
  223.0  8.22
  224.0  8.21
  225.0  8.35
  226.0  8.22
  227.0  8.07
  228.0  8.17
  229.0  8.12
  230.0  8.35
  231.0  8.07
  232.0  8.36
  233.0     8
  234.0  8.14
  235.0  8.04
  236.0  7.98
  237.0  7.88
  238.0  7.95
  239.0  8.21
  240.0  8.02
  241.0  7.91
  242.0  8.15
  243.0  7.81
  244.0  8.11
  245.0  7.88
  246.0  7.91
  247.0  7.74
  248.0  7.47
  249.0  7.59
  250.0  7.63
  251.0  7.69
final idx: 8.45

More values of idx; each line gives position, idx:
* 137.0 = 8.53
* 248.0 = 7.47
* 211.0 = 8.37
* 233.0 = 8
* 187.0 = 8.51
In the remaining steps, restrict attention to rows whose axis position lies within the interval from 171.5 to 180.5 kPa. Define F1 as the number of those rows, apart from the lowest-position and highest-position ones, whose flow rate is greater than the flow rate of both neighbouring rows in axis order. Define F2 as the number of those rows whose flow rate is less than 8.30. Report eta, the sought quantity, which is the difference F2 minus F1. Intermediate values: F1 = 1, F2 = 2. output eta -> 1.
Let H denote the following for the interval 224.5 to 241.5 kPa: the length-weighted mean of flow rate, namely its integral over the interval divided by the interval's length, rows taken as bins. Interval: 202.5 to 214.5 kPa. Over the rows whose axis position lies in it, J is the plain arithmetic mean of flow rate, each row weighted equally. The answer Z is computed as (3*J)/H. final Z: 3.13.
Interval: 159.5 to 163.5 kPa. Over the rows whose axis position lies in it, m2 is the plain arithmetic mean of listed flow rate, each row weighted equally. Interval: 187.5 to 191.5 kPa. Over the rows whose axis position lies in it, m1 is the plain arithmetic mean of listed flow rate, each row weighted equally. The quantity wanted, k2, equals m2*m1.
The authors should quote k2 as 71.1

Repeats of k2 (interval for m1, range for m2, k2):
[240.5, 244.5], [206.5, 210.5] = 69.2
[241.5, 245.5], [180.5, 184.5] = 67.5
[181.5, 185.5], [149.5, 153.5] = 71.8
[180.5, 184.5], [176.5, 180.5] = 71.2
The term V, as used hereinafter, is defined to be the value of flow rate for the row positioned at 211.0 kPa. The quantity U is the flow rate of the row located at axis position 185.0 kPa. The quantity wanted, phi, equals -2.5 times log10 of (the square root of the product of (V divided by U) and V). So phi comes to -1.15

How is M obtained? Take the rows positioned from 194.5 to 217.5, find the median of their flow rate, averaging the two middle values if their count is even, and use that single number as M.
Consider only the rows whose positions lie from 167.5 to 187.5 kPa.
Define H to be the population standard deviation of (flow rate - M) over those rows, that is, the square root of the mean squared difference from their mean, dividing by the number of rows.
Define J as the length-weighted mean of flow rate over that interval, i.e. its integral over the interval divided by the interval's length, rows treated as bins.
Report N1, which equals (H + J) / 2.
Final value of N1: 4.27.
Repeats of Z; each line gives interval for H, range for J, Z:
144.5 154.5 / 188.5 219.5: 2.97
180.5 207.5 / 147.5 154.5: 3.02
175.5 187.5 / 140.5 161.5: 3.03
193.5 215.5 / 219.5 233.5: 2.92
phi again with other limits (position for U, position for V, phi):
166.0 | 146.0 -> -1.14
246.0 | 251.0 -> -1.09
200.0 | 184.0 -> -1.17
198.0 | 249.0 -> -1.04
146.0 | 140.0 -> -1.22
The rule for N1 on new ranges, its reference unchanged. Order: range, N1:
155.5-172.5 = 4.32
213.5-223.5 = 4.15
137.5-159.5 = 4.36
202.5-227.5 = 4.27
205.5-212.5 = 4.38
